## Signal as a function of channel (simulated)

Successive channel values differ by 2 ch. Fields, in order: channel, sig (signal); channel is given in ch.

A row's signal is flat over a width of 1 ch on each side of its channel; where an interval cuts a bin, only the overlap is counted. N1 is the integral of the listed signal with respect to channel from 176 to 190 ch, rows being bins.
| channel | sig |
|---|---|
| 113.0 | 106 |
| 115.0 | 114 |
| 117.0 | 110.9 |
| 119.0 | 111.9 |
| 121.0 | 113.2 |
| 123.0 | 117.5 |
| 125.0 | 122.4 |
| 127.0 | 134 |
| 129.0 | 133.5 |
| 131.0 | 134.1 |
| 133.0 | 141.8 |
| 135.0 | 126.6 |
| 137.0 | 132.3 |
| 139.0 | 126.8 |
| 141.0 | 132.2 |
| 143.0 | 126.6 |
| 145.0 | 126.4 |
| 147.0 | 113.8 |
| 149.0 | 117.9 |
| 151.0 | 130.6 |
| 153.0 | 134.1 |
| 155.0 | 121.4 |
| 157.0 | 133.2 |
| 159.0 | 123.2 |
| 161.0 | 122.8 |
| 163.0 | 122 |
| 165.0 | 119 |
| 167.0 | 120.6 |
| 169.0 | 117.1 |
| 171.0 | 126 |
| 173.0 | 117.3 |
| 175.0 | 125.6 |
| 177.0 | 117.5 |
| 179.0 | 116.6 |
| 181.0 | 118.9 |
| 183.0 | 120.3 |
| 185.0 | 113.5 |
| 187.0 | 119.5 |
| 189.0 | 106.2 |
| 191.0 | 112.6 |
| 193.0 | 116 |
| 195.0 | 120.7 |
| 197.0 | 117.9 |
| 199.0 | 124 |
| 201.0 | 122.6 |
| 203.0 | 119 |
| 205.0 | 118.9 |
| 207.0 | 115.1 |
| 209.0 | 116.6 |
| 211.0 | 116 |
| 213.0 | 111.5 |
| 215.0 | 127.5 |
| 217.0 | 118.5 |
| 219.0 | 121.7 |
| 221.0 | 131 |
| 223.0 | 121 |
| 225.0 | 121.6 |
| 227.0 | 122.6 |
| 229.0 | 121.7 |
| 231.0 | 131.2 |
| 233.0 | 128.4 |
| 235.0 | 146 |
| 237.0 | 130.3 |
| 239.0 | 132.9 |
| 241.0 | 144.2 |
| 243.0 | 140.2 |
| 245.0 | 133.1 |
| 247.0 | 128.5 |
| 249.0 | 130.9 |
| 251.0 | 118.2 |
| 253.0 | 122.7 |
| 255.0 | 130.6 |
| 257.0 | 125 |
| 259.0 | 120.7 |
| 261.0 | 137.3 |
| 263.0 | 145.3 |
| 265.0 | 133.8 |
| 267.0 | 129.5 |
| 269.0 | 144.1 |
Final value 1625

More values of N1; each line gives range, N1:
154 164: 1245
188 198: 1147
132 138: 801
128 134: 819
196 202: 729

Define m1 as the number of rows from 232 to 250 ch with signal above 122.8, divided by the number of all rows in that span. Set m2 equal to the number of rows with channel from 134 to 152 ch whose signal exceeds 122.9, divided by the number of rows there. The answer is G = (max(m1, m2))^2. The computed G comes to 1.00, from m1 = 1.00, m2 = 0.78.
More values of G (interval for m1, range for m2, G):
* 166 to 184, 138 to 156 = 0.44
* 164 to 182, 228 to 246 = 0.79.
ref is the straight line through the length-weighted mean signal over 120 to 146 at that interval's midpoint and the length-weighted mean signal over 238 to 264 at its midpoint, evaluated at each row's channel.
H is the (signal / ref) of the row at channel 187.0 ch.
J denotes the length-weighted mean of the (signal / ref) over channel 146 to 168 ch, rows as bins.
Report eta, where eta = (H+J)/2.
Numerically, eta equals 0.940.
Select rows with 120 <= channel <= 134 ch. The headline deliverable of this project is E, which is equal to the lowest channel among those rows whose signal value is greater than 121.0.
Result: 125.0 ch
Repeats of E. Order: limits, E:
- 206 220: 215.0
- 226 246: 227.0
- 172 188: 175.0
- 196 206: 199.0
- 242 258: 243.0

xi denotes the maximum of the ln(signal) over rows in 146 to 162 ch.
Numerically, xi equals 4.90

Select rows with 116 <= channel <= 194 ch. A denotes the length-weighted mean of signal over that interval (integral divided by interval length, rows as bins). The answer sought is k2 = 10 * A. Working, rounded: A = 122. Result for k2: 1225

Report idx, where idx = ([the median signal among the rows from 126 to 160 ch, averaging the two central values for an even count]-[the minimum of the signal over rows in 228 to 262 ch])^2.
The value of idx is 154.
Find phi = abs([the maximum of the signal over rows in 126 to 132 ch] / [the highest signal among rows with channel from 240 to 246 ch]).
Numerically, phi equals 0.93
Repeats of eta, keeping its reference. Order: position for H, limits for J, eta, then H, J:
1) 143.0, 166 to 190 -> 0.949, 0.98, 0.91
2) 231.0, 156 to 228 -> 0.962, 1.00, 0.92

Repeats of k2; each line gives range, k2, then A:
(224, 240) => 1293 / 129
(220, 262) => 1294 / 129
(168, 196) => 1177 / 118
